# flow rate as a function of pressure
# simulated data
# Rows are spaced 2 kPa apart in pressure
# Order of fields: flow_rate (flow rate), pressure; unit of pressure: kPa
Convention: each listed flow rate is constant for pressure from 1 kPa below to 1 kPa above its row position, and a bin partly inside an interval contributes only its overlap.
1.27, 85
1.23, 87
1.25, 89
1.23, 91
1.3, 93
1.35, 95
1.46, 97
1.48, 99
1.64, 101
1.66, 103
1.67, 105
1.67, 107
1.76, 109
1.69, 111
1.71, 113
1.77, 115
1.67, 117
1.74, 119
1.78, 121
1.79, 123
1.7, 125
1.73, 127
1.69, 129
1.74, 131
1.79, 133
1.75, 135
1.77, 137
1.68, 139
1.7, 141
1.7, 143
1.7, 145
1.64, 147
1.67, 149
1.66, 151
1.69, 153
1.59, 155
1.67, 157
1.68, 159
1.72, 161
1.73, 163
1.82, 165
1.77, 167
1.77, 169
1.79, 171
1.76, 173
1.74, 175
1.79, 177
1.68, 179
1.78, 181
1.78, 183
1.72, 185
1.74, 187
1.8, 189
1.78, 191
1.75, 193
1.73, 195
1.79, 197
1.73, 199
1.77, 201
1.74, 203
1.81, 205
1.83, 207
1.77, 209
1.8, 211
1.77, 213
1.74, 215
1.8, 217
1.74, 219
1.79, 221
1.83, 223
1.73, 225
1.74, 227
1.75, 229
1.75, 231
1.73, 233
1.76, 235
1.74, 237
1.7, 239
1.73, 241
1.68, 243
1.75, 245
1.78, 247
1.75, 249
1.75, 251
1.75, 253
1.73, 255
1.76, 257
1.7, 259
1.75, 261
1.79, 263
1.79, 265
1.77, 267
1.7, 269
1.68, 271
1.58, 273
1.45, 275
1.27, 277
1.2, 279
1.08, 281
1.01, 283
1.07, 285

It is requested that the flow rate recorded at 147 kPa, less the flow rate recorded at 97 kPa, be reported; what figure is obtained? 0.18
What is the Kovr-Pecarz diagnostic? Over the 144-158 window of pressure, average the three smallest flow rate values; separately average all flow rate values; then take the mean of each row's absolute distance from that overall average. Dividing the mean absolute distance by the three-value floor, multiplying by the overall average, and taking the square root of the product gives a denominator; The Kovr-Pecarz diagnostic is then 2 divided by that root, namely 12.4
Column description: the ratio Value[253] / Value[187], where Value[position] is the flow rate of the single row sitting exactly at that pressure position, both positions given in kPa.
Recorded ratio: 1.01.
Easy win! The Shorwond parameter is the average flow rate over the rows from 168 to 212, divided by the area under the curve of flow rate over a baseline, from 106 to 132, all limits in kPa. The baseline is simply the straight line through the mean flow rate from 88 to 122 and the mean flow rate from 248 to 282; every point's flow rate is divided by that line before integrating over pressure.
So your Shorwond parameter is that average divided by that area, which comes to 0.06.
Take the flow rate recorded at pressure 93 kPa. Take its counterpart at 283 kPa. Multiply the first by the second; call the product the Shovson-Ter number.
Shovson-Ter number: 1.31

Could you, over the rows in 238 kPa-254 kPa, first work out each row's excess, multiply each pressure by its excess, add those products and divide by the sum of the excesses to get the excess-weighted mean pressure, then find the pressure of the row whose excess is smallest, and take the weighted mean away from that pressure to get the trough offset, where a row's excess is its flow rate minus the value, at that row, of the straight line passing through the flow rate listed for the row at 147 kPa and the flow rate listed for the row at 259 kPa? -4.7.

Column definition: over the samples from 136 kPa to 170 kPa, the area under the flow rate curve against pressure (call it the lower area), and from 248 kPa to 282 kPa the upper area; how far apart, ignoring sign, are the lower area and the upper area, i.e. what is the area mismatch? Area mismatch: 2.9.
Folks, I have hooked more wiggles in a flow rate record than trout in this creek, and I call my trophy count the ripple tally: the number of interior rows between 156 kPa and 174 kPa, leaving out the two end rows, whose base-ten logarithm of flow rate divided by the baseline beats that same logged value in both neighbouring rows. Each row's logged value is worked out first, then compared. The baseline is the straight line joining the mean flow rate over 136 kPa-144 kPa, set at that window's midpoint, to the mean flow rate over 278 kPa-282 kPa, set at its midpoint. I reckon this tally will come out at 2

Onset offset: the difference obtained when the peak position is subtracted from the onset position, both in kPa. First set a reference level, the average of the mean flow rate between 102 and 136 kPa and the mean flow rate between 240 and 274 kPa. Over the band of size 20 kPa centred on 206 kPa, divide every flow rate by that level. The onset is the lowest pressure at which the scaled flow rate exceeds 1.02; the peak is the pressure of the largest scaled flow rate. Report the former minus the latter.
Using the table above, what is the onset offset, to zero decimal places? -10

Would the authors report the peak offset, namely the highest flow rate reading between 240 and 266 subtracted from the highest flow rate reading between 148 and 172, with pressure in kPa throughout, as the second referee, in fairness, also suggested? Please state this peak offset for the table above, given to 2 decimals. 0.03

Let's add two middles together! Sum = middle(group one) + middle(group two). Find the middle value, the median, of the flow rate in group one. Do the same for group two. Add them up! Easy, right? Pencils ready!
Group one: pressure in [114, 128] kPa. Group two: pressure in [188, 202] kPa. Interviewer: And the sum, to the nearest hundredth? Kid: 3.51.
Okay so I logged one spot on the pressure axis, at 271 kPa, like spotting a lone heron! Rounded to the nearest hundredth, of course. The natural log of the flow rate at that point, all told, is 0.52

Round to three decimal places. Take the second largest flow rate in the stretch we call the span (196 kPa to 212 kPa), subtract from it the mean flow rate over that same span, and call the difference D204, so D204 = 0.030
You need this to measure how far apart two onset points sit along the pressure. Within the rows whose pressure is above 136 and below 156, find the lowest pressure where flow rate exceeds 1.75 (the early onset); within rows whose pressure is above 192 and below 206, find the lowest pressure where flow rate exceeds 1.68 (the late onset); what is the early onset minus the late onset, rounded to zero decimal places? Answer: -56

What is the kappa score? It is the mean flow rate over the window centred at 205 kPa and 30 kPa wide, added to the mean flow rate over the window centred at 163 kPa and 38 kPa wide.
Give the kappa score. 3.49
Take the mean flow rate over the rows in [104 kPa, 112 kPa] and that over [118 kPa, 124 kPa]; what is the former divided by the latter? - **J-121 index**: 0.96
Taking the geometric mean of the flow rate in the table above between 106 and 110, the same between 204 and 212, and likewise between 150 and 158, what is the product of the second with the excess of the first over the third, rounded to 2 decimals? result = 0.11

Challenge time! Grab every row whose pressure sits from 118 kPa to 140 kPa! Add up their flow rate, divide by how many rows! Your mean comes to 1.74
